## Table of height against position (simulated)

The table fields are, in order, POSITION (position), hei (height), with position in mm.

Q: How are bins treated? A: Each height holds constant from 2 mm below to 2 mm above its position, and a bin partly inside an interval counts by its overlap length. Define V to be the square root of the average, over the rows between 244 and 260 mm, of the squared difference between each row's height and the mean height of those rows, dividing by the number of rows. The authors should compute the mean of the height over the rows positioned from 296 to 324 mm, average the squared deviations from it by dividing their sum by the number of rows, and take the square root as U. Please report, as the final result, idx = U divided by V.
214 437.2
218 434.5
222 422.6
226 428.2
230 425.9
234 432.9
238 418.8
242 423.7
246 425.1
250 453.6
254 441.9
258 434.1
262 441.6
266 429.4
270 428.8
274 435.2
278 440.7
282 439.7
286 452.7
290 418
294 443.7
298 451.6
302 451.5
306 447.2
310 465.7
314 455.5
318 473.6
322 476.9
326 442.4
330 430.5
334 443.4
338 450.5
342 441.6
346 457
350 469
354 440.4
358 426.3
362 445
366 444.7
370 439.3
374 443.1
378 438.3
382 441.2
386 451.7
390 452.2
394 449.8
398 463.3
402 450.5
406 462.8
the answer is 1.04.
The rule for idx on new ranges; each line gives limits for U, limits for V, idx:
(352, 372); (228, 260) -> 0.64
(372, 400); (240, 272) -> 0.82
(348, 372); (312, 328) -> 0.91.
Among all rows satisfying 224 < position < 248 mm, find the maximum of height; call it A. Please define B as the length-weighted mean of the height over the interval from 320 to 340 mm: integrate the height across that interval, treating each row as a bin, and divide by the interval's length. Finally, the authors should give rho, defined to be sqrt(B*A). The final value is 441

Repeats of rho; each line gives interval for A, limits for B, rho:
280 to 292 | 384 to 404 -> 453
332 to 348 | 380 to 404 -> 454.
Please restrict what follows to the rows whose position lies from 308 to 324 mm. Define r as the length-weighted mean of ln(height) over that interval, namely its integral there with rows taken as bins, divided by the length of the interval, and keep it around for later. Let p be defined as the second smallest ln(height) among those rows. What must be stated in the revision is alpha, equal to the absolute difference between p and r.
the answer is 0.0046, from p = 6.14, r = 6.15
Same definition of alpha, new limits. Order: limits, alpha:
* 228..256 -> 0.0184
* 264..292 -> 0.0139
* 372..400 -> 0.0163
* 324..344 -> 0.0001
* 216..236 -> 0.0068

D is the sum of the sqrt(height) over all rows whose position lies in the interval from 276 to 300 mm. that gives 126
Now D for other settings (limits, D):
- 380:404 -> 127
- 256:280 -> 125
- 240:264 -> 125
